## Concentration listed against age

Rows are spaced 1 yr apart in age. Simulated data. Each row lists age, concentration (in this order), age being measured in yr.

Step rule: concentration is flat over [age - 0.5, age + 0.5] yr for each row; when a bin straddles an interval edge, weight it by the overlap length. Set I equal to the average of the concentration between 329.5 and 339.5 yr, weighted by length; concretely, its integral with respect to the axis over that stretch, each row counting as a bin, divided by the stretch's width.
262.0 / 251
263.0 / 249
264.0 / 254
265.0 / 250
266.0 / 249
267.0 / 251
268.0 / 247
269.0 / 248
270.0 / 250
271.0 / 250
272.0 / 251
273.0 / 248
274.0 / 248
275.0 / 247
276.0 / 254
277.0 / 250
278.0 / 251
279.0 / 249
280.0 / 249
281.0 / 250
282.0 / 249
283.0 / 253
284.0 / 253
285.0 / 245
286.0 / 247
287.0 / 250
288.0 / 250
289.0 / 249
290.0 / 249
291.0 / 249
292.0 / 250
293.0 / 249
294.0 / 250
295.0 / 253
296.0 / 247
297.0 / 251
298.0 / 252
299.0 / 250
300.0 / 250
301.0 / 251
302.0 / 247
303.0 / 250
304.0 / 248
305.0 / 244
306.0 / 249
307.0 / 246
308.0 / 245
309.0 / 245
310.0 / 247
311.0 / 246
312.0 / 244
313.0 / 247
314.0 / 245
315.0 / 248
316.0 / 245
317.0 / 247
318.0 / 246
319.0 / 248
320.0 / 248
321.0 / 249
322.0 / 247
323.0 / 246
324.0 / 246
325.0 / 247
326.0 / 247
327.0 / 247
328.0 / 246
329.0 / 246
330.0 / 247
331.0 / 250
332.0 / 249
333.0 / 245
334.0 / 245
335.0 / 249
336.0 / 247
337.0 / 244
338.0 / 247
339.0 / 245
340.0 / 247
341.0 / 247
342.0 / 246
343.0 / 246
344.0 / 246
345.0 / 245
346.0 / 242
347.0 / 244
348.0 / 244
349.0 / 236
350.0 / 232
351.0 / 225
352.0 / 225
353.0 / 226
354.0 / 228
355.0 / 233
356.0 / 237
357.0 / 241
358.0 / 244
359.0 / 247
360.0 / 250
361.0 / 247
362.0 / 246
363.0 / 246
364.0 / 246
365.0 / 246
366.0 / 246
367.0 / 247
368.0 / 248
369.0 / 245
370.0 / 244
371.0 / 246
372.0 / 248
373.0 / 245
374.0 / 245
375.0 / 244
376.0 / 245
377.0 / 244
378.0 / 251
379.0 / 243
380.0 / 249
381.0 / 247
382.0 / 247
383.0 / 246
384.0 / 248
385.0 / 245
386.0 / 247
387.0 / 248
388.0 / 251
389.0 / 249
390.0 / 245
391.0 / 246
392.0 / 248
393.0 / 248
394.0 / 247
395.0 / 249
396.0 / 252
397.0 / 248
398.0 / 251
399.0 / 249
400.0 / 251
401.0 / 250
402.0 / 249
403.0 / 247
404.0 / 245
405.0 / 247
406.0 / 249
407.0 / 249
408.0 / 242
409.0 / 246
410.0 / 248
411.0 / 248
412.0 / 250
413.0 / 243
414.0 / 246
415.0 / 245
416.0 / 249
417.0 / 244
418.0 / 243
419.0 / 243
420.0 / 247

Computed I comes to 247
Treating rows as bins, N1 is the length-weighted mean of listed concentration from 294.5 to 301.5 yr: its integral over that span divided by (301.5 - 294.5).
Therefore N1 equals 251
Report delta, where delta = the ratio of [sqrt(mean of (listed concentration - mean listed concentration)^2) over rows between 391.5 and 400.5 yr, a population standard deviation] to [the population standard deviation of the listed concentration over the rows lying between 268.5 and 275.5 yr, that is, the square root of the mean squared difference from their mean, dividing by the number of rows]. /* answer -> 1.2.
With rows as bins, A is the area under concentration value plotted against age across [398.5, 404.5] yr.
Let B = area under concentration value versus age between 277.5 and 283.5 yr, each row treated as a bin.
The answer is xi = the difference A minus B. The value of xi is -10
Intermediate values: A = 1491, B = 1501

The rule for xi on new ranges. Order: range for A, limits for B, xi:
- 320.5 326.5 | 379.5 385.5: 0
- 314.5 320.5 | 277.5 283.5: -19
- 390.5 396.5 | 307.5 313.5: 16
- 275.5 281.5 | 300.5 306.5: 14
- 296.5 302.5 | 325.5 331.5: 18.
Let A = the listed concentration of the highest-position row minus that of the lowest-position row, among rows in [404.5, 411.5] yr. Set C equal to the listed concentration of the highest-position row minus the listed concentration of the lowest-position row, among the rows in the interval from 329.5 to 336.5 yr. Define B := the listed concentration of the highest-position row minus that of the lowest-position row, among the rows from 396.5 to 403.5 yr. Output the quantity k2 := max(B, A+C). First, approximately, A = 1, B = -1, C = 0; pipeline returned 1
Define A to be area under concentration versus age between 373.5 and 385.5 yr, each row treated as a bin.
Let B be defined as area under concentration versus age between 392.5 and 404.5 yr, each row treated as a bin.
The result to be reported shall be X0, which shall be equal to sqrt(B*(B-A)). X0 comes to 309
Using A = 2954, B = 2986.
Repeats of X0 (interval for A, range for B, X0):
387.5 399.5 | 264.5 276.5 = 173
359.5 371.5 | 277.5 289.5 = 337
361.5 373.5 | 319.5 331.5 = 196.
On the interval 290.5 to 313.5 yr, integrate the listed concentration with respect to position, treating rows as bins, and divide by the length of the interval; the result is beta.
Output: 248.3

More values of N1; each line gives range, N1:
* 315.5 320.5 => 247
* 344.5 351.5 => 238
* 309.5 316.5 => 246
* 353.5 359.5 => 238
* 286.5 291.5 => 249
